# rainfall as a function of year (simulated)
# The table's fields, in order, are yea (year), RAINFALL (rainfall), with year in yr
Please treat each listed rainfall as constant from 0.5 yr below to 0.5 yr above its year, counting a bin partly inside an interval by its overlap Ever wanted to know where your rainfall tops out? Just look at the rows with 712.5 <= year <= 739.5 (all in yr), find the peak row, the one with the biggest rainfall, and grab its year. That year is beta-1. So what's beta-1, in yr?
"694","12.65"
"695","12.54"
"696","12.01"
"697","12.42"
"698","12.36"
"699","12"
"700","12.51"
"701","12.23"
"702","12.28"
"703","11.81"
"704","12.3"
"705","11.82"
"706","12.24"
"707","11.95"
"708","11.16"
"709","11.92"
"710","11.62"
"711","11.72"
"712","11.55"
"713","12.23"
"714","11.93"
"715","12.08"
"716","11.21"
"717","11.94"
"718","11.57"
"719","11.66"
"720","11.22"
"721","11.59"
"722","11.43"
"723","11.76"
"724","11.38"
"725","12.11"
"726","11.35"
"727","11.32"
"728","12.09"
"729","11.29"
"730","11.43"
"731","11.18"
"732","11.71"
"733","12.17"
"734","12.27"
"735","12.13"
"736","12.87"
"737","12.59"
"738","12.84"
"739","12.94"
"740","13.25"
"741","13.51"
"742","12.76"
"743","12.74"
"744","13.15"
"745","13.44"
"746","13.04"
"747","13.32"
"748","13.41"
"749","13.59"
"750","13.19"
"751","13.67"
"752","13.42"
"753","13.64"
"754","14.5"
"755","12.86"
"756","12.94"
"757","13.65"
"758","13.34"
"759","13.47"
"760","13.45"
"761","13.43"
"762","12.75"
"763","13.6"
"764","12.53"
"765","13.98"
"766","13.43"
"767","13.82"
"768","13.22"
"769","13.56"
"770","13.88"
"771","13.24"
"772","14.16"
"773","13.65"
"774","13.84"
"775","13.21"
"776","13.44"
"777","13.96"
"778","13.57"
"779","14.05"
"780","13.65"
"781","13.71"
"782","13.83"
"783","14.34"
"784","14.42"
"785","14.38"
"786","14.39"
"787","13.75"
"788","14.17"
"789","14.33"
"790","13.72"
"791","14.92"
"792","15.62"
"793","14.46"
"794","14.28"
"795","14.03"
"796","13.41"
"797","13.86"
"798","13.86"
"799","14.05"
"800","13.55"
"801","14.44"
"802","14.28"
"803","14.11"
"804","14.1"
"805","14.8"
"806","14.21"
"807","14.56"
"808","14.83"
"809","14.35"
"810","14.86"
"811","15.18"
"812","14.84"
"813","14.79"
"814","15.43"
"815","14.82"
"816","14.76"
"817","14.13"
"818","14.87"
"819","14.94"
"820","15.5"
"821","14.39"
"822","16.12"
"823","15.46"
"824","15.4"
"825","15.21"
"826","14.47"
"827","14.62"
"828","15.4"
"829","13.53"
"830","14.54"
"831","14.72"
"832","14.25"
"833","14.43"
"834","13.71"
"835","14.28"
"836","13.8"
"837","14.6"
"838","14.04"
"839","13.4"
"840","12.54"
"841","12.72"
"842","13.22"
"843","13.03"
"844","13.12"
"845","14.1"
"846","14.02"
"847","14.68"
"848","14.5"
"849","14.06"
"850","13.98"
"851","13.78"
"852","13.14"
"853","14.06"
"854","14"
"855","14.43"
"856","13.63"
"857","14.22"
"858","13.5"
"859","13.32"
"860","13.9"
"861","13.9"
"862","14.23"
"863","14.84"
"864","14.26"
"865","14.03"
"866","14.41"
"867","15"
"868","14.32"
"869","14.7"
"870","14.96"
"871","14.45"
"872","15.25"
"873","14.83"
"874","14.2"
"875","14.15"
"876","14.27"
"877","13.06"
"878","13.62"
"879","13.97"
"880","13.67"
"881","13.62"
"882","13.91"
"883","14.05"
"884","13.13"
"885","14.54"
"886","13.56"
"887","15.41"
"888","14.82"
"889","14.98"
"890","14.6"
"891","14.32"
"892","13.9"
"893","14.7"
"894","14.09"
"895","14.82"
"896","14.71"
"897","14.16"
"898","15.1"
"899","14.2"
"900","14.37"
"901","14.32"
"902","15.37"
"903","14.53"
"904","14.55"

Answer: 739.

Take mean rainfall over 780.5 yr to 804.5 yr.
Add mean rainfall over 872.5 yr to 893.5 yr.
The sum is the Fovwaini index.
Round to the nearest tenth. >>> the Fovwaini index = 28.3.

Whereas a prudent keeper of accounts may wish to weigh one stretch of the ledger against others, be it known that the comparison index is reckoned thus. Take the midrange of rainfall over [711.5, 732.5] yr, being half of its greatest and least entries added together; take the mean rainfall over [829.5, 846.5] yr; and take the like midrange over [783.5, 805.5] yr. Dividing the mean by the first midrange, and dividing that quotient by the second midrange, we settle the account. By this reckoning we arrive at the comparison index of 0.0812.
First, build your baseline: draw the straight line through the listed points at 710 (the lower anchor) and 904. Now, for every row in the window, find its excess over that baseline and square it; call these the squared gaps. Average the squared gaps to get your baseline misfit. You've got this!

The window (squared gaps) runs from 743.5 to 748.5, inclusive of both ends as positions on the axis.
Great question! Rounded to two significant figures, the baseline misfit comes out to 1.2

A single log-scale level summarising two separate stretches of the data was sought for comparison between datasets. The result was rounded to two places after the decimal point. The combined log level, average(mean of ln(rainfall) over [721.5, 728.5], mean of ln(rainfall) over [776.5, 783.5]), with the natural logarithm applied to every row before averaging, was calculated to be 2.54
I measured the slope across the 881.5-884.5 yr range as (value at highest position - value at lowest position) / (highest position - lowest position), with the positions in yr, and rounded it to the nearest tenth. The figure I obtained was -0.4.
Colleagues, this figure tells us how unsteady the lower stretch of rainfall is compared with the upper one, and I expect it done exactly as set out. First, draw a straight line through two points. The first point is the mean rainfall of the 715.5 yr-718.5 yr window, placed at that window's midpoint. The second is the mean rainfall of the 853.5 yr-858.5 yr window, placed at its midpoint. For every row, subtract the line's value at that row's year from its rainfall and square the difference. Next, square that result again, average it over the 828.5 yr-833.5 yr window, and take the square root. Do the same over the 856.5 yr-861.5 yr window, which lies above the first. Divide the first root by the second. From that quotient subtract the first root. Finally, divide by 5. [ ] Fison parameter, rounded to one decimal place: 0.6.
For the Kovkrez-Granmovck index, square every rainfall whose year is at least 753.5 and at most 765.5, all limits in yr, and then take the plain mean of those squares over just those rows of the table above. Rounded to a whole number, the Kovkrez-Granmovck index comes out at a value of 179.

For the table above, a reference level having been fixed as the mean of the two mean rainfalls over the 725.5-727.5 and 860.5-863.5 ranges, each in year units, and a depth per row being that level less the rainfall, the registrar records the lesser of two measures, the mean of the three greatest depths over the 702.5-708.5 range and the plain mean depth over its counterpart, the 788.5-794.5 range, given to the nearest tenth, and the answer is -1.7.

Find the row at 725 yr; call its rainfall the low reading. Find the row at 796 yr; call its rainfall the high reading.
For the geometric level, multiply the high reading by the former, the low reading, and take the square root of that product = 12.7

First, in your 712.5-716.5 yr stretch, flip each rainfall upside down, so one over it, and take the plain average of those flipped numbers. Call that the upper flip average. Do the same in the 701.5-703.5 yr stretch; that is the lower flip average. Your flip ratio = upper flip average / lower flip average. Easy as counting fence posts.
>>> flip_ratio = 1.02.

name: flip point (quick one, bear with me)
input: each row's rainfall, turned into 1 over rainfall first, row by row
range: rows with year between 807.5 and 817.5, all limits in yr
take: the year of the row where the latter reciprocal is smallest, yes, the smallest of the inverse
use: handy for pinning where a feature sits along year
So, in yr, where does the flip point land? 814 yr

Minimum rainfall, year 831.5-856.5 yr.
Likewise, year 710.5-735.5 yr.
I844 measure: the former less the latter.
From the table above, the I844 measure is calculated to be 1.4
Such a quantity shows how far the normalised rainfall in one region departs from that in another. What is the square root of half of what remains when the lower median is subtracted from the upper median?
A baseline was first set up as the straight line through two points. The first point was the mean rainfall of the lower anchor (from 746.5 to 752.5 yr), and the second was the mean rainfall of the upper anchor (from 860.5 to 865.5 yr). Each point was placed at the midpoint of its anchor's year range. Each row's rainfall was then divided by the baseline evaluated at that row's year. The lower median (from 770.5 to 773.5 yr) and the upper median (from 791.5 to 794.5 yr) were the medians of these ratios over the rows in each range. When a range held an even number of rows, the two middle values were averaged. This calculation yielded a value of 0.16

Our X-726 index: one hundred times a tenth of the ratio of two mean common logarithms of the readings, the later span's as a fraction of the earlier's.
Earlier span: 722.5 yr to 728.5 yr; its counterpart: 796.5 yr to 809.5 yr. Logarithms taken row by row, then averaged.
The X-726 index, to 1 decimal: 10.8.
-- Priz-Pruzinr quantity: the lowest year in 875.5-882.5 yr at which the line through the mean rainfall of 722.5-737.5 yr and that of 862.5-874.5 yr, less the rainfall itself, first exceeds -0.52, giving 876 yr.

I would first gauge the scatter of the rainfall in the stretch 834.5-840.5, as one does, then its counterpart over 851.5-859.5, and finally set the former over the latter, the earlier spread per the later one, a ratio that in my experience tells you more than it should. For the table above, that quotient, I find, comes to 1.6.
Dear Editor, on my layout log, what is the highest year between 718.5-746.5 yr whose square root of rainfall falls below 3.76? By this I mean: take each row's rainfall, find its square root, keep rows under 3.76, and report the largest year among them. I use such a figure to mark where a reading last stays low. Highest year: 746 yr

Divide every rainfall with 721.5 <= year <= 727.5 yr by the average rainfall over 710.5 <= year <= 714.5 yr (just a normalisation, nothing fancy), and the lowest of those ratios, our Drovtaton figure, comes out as 0.95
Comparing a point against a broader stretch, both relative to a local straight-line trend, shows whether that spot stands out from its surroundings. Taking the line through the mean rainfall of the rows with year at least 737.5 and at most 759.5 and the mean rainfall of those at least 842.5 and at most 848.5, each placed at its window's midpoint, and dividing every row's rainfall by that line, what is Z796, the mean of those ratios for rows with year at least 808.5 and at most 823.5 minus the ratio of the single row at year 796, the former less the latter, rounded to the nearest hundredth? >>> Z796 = 0.10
